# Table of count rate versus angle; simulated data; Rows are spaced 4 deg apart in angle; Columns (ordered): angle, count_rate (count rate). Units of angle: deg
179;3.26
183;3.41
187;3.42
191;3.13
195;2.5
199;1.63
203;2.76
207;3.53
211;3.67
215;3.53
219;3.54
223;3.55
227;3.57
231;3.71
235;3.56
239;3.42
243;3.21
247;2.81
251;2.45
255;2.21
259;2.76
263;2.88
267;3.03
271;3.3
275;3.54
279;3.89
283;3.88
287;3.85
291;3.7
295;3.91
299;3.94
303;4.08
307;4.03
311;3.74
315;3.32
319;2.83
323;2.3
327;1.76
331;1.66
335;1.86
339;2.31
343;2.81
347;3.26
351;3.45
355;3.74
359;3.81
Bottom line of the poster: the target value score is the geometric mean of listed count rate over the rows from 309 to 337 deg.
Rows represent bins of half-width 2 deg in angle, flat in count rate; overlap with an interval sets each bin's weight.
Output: 2.4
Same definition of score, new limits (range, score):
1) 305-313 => 3.9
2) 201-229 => 3.4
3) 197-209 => 2.5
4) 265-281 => 3.4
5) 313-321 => 3.1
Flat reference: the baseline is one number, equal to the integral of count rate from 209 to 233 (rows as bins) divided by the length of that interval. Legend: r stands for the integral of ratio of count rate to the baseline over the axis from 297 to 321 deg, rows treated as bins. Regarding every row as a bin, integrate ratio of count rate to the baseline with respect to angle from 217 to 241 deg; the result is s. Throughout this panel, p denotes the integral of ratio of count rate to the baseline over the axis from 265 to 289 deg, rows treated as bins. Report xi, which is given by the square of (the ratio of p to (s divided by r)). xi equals 604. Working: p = 24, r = 24.4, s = 24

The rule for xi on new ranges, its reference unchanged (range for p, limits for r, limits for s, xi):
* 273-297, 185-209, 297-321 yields 384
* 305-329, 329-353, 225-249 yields 229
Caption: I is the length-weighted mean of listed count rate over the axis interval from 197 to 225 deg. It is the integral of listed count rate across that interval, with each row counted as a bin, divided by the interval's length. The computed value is 3.2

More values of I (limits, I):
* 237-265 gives 2.8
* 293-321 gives 3.7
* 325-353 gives 2.4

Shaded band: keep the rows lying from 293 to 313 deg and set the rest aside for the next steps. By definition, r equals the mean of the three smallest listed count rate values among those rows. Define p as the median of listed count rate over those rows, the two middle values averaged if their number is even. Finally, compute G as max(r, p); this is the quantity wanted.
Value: 3.9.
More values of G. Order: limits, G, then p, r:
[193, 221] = 3.5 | 3.5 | 2.3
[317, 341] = 2.1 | 2.1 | 1.8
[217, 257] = 3.5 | 3.5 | 2.5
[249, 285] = 3.0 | 3.0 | 2.5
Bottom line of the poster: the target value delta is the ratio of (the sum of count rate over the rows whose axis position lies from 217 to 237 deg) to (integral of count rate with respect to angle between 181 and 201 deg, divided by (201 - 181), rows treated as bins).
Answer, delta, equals 6.4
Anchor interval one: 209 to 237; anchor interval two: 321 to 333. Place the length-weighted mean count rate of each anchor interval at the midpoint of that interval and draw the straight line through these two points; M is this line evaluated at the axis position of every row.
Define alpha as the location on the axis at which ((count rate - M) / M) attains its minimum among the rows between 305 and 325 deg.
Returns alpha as 323 deg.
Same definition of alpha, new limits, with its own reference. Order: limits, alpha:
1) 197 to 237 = 199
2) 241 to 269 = 255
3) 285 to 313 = 291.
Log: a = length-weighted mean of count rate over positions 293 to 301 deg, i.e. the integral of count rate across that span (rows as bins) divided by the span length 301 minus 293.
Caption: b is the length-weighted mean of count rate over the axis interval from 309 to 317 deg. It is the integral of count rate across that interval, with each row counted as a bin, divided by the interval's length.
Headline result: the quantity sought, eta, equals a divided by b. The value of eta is 1.11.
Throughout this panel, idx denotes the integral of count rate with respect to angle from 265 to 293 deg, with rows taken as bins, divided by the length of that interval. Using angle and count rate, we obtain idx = 3.6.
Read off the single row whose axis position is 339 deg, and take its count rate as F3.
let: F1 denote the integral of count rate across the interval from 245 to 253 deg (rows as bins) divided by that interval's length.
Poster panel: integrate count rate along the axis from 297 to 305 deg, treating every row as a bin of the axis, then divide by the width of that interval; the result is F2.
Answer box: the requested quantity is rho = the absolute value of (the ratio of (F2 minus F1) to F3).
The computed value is 0.6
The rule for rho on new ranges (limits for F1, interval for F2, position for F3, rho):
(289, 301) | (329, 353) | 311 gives 0.3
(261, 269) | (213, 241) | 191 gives 0.2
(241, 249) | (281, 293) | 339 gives 0.3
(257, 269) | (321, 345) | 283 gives 0.2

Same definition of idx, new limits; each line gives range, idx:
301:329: 3.2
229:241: 3.6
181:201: 2.8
